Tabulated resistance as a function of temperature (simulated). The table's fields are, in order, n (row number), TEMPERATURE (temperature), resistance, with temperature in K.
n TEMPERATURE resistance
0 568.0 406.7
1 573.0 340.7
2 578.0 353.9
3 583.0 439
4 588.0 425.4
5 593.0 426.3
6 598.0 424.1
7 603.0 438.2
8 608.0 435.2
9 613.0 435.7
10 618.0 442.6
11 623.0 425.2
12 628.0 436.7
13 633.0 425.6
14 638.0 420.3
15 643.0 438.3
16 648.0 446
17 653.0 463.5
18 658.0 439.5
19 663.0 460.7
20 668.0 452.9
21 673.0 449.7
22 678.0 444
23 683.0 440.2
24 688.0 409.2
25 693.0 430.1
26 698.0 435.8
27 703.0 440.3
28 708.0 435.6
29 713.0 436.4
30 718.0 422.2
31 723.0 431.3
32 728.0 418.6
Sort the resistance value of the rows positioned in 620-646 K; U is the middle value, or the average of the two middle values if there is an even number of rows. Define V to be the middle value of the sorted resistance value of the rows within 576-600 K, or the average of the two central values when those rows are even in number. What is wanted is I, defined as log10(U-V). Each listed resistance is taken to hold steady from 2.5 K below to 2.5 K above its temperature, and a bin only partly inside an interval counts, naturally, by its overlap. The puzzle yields -0.70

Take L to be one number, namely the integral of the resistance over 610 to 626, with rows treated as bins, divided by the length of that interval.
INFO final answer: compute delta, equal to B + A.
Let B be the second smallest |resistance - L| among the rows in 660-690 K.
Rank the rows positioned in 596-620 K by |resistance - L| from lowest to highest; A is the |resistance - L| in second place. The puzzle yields 11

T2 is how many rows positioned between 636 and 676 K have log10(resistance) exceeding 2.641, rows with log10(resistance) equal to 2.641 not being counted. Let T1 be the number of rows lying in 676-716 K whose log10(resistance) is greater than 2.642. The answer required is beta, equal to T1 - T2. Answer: -4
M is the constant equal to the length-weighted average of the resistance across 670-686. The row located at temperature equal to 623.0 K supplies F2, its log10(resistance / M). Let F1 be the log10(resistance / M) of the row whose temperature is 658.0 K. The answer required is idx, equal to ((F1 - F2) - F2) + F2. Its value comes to 0.014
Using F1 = -0.004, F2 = -0.019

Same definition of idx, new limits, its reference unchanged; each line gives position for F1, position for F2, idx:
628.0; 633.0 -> 0.011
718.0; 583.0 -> -0.017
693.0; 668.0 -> -0.022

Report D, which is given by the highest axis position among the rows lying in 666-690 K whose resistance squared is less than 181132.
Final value 688.0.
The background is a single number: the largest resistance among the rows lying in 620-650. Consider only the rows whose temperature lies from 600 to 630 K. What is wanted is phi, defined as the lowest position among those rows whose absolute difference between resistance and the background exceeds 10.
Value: 608.0 K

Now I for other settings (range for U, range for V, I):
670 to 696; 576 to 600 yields 1.17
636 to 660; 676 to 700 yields 0.57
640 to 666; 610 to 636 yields 1.01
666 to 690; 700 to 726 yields 0.92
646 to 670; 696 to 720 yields 1.23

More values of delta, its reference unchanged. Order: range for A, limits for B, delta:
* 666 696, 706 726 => 7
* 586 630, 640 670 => 6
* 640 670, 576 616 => 6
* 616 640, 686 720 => 9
